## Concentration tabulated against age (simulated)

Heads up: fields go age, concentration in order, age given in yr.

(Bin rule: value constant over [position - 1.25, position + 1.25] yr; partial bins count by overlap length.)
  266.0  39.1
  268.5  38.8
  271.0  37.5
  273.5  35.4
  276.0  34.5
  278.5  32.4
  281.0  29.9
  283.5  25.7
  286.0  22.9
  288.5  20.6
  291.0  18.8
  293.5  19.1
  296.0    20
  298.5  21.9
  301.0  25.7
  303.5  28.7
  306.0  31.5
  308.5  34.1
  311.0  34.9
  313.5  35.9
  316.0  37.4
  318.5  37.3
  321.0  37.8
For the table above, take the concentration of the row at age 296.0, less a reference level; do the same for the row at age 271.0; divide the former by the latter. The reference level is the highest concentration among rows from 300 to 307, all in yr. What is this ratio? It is -1.9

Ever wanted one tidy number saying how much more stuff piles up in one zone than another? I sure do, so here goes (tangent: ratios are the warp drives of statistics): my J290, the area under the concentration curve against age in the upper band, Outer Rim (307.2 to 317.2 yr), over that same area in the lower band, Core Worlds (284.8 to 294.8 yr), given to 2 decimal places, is 1.75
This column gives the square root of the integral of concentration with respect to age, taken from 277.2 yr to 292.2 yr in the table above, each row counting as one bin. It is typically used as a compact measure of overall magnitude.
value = 19.4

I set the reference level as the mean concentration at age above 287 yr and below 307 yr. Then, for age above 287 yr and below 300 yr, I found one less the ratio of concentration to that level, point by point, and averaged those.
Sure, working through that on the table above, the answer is 0.1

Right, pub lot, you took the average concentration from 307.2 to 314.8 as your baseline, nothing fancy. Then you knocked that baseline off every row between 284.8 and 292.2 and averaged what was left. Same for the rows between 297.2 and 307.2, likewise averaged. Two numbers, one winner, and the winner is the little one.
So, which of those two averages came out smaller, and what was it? -14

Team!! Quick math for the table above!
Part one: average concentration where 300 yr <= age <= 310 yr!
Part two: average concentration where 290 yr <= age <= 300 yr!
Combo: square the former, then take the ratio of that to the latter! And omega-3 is 45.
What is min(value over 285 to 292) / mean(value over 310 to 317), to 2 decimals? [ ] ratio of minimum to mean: 0.52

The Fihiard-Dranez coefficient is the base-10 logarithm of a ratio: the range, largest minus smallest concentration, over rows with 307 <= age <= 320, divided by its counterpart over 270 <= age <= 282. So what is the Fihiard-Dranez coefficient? -0.4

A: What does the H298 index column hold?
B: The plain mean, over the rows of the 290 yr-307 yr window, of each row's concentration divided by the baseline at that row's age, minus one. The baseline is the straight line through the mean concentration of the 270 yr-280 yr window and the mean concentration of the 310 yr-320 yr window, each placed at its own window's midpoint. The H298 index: -0.34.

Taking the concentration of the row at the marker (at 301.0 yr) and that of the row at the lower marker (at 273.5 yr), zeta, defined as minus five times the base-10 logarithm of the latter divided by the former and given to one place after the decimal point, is -0.7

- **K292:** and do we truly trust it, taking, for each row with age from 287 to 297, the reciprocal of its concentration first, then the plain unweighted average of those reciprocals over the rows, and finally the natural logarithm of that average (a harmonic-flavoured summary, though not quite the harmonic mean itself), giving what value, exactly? -2.98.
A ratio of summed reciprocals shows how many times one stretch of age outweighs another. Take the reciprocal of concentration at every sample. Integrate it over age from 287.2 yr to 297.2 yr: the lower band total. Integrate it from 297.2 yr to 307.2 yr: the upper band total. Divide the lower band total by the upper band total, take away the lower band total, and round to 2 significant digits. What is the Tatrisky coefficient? 0.84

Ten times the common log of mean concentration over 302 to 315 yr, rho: 15.2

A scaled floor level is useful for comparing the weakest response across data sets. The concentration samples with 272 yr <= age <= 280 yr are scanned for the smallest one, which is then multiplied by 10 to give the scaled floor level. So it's 324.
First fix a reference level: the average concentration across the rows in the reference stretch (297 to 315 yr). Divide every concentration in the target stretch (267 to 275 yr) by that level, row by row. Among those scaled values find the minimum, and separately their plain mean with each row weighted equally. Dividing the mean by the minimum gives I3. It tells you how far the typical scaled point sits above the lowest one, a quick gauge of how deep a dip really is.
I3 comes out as 1.05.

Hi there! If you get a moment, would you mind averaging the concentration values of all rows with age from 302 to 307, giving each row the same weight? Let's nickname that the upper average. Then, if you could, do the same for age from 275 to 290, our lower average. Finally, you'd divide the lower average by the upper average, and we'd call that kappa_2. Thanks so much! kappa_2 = 0.92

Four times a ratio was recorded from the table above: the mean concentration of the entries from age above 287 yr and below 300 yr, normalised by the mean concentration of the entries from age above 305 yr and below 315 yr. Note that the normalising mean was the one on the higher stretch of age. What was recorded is 2.4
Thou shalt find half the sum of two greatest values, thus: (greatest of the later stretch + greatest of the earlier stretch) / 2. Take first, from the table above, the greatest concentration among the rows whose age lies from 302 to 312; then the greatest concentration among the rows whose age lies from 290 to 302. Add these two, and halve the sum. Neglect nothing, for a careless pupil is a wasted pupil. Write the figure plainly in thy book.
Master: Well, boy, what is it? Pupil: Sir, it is 30.3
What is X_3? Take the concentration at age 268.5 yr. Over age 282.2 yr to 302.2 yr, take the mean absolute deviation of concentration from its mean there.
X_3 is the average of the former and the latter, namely 20.5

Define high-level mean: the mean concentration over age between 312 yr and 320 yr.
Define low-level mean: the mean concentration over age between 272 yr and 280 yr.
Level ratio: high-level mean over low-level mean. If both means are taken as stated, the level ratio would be 1.08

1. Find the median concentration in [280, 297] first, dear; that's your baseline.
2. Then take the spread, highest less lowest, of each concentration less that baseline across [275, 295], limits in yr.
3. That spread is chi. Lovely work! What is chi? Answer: 16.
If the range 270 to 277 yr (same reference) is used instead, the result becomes 3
